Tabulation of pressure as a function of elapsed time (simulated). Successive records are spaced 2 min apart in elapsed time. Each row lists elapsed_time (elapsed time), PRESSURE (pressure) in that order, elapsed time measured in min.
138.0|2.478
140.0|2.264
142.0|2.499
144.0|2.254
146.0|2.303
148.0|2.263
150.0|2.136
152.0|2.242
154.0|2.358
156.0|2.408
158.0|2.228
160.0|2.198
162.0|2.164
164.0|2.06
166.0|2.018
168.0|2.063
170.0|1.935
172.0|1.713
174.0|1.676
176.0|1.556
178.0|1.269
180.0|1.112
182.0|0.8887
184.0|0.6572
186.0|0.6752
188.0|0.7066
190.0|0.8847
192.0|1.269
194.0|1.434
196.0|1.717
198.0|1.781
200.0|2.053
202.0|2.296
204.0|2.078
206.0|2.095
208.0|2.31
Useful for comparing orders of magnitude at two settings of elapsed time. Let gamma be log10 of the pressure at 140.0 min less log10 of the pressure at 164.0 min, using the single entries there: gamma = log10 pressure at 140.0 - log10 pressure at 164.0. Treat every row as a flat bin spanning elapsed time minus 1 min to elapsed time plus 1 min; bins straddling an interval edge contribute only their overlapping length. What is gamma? 0.041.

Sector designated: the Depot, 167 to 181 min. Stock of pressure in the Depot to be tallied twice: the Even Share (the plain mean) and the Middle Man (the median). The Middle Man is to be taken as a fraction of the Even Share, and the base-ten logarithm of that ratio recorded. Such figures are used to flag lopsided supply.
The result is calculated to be 0.02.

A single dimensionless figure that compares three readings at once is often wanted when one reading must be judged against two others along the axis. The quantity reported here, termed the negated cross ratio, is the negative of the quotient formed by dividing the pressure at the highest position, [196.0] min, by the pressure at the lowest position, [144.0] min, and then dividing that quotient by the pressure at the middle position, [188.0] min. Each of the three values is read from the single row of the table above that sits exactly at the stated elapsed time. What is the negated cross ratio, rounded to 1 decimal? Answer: -1.1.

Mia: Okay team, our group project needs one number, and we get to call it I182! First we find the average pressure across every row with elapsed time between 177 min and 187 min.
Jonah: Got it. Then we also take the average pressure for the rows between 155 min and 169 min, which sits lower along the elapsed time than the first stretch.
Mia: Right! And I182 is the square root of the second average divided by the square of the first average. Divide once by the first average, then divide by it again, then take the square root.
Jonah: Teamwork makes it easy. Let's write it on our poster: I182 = 1.6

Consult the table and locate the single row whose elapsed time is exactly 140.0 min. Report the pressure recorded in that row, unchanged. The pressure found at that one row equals 2.264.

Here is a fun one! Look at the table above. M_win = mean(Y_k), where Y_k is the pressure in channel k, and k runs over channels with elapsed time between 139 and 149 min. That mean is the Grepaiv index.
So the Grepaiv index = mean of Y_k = 2.3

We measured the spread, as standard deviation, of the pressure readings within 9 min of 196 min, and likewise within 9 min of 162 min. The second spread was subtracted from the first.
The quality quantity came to 0.4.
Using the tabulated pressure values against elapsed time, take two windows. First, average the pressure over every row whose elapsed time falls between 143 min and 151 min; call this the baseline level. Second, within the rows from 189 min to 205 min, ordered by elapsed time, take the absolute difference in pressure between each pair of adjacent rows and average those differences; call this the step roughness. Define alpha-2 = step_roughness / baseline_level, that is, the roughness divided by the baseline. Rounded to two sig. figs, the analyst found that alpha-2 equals 0.10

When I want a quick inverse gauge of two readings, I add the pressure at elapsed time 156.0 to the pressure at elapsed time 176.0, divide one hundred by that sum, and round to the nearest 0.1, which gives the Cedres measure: 25.2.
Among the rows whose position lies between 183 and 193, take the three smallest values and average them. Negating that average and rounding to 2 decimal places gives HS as -0.68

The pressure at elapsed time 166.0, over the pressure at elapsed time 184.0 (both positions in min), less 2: 1.1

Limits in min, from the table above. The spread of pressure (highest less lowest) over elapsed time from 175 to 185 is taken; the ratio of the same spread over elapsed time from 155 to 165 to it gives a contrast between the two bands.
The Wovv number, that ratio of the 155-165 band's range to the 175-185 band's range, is 0.39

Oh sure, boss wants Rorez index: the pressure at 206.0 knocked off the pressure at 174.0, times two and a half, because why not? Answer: -1.0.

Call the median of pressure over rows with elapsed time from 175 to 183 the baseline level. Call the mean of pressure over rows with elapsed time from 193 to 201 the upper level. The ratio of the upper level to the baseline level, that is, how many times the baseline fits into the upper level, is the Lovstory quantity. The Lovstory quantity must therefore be 1.5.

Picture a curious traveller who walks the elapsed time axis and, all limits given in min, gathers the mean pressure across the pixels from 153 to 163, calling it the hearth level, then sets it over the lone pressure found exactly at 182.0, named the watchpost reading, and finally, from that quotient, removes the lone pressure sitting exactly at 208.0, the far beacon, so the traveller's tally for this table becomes 0.2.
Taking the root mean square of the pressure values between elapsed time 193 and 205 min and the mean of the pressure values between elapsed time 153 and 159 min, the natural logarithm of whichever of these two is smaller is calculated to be 0.6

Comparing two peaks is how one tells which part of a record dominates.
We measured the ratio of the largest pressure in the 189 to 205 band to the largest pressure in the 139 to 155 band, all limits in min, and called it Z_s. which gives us 0.92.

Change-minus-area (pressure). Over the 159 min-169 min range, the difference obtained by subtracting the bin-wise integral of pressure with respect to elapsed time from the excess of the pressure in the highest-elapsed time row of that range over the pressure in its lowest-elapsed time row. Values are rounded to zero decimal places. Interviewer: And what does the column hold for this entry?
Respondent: -21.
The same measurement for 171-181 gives -15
